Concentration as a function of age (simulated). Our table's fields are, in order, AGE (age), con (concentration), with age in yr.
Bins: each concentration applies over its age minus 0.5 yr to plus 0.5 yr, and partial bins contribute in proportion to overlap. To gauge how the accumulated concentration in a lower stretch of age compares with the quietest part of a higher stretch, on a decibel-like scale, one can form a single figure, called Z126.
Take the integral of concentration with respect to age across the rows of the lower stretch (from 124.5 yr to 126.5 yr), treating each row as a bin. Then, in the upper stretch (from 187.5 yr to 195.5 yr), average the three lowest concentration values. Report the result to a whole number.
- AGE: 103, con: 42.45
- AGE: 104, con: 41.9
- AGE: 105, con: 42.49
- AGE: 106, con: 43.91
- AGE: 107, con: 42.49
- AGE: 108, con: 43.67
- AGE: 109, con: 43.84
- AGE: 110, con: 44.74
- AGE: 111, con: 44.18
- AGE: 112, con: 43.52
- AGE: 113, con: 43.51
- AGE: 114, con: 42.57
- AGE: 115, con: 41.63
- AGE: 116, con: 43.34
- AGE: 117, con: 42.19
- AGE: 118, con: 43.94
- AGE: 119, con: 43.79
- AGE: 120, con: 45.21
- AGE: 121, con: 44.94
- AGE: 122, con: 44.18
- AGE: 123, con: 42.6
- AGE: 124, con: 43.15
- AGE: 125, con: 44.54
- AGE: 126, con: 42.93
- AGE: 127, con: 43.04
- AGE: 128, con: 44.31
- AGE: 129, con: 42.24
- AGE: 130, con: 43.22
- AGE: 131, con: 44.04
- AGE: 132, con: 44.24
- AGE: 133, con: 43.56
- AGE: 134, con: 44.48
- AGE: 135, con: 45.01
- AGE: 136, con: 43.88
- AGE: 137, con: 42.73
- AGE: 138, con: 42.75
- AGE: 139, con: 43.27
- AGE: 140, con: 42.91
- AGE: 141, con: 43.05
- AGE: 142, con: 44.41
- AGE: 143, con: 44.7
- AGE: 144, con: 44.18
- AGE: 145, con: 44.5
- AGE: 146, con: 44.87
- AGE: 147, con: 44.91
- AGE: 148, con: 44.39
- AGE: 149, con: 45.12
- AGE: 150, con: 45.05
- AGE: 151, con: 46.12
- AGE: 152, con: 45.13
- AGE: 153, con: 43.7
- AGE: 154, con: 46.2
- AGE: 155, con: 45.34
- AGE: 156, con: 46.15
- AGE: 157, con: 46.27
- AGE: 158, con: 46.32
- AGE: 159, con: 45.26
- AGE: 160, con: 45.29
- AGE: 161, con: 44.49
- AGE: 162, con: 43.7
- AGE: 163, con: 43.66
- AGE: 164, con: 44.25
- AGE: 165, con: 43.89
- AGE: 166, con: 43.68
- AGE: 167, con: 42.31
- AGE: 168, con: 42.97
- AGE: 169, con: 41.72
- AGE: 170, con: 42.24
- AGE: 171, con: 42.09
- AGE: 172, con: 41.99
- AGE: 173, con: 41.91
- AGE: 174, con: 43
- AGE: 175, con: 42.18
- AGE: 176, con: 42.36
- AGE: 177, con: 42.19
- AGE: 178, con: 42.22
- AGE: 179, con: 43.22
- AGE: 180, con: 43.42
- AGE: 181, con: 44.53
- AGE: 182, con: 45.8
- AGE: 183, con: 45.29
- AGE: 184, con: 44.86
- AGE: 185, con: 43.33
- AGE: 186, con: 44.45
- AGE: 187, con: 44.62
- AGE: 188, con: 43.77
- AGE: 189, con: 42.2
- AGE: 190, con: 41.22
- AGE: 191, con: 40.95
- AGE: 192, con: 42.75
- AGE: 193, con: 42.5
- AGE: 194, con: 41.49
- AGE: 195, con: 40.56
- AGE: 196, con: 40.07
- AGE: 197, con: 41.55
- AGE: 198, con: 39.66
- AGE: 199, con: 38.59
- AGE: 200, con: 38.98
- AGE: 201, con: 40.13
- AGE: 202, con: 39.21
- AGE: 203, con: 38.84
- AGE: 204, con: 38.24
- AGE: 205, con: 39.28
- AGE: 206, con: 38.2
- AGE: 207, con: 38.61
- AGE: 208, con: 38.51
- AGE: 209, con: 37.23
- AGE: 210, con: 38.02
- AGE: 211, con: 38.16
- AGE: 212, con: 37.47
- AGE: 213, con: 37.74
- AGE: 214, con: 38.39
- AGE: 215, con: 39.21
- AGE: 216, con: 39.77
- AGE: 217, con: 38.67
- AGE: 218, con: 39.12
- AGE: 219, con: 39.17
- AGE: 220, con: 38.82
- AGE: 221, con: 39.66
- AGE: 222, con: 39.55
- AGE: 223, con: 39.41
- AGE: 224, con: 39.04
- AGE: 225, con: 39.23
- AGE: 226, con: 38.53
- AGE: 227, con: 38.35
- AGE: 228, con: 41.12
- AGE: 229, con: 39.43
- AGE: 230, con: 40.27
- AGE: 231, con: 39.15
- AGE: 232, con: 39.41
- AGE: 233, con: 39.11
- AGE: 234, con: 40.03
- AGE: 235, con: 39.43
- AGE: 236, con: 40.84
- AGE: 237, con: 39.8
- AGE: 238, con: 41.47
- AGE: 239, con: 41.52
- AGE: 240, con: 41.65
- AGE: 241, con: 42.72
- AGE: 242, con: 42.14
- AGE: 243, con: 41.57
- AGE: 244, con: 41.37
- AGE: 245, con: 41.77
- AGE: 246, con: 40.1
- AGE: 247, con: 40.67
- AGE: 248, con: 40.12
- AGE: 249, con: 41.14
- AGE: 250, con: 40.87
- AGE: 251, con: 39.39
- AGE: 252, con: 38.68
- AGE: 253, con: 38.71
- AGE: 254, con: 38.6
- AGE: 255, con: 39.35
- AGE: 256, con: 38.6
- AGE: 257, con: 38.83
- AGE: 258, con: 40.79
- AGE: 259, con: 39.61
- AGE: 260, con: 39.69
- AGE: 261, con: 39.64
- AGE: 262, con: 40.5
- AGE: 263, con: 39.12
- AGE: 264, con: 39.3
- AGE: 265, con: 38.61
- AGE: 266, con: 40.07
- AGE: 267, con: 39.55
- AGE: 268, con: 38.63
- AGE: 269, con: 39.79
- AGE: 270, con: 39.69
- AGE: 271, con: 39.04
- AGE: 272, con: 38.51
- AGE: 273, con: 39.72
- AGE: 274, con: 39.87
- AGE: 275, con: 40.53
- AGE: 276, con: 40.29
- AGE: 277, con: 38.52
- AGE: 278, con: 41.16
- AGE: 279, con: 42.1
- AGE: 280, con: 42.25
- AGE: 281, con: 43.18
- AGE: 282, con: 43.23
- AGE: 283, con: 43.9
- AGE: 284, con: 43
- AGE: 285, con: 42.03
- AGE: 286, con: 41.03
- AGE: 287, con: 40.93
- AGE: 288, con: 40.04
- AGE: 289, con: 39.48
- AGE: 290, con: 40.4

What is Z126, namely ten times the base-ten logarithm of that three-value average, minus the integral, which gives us -71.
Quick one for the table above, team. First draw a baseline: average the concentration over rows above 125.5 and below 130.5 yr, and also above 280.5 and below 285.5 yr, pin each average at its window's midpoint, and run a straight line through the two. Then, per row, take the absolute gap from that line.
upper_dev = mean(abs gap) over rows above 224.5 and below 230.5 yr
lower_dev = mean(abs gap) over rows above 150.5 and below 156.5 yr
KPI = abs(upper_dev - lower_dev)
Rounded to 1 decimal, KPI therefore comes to 1.3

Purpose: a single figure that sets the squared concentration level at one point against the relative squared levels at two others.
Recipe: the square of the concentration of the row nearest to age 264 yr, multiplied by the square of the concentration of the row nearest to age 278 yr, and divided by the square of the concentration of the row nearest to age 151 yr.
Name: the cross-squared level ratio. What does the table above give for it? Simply 1230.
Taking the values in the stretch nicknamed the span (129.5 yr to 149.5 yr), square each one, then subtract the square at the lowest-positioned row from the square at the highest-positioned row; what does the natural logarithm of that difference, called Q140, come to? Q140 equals 5.12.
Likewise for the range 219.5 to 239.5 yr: 5.38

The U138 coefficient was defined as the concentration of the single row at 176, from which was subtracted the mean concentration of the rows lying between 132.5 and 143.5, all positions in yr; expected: -1.3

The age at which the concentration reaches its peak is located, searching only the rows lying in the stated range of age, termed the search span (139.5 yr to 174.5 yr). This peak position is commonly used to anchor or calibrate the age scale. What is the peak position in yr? 158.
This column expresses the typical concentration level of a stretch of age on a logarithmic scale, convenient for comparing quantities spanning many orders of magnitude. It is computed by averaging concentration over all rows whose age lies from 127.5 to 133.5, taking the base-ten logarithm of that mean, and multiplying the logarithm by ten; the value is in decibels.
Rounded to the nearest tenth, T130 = 16.4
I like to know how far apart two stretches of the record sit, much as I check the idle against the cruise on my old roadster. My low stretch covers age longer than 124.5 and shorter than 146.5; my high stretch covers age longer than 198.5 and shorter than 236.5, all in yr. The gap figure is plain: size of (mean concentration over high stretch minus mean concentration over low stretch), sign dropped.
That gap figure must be 4.7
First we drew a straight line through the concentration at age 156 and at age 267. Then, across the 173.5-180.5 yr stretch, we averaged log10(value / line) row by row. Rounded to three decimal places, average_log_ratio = -0.022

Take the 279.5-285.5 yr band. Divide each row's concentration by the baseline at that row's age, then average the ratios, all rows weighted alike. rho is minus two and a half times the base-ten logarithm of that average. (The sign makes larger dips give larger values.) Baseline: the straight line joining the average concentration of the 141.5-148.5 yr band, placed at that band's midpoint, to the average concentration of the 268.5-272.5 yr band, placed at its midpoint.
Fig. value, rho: -0.11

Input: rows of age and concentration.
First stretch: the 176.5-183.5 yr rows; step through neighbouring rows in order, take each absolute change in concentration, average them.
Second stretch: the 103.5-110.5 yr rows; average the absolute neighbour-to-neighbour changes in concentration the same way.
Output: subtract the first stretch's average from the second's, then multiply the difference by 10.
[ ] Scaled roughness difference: 3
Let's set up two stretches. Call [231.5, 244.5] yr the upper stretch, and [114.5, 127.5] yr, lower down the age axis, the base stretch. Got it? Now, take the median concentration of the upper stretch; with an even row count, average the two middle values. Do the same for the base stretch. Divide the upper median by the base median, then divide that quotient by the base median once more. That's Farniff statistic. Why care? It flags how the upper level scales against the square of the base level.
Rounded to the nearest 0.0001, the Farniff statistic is 0.0220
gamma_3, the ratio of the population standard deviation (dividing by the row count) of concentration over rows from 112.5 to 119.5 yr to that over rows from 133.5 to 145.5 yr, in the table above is 1.02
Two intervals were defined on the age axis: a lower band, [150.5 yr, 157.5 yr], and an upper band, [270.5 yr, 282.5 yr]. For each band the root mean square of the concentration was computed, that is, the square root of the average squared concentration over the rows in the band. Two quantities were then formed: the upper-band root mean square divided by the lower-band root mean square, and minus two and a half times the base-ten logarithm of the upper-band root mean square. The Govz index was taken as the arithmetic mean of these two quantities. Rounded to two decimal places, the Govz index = -1.57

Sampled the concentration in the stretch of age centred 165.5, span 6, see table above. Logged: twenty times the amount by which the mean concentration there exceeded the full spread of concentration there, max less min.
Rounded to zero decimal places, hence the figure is 830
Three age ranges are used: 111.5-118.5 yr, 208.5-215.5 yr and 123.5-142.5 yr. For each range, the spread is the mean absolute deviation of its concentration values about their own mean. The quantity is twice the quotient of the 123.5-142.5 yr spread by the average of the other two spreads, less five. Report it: -2.7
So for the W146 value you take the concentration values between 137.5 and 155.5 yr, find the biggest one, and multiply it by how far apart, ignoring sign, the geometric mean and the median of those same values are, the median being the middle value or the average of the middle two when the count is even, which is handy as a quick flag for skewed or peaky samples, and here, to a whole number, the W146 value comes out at 6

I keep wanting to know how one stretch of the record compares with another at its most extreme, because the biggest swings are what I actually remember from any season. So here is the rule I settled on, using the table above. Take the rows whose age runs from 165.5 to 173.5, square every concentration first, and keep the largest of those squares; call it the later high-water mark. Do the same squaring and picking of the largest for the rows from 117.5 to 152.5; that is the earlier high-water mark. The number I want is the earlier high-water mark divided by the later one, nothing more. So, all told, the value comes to 1.11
